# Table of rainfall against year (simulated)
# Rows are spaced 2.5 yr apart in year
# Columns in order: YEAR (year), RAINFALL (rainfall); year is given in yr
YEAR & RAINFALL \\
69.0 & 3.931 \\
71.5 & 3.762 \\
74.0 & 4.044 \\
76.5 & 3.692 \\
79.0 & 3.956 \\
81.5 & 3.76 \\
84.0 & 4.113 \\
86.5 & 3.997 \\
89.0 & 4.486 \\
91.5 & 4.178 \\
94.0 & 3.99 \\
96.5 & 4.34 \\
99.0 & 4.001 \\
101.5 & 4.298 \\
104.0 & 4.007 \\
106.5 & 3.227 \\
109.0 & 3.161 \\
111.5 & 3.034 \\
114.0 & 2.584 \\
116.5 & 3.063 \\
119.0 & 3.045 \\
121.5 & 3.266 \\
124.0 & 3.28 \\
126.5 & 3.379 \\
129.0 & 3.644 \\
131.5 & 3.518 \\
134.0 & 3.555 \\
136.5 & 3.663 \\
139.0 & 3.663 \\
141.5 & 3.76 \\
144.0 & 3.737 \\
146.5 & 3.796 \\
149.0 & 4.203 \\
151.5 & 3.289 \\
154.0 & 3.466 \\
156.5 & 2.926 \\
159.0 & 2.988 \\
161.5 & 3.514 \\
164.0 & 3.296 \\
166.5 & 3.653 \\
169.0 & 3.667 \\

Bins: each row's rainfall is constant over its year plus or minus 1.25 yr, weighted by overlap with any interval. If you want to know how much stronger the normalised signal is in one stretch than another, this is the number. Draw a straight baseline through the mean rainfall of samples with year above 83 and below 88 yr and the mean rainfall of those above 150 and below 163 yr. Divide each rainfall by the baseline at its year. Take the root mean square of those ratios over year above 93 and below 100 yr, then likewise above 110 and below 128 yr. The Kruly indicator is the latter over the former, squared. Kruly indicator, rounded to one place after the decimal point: 0.7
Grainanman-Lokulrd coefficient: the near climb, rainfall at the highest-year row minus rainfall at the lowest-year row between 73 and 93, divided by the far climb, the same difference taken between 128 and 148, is 0.9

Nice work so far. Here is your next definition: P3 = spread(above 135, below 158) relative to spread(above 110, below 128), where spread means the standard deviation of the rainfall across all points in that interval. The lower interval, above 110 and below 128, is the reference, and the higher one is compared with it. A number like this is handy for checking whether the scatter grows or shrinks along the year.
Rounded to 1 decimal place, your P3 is 1.4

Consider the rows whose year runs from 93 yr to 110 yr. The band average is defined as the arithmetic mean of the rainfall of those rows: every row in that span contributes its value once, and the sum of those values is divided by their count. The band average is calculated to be 3.9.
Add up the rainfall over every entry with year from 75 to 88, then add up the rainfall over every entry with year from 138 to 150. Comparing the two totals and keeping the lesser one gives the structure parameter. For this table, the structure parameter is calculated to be 19.2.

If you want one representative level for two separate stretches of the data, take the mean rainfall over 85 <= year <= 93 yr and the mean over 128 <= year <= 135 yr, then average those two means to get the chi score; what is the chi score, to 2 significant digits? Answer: 3.9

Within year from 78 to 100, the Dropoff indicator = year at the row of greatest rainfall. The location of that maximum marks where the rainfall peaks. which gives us 89.0 yr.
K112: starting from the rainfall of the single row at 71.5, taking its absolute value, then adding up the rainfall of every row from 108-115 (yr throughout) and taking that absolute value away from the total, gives 5.0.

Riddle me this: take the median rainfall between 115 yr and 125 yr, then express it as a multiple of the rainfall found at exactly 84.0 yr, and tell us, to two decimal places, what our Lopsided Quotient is 0.77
